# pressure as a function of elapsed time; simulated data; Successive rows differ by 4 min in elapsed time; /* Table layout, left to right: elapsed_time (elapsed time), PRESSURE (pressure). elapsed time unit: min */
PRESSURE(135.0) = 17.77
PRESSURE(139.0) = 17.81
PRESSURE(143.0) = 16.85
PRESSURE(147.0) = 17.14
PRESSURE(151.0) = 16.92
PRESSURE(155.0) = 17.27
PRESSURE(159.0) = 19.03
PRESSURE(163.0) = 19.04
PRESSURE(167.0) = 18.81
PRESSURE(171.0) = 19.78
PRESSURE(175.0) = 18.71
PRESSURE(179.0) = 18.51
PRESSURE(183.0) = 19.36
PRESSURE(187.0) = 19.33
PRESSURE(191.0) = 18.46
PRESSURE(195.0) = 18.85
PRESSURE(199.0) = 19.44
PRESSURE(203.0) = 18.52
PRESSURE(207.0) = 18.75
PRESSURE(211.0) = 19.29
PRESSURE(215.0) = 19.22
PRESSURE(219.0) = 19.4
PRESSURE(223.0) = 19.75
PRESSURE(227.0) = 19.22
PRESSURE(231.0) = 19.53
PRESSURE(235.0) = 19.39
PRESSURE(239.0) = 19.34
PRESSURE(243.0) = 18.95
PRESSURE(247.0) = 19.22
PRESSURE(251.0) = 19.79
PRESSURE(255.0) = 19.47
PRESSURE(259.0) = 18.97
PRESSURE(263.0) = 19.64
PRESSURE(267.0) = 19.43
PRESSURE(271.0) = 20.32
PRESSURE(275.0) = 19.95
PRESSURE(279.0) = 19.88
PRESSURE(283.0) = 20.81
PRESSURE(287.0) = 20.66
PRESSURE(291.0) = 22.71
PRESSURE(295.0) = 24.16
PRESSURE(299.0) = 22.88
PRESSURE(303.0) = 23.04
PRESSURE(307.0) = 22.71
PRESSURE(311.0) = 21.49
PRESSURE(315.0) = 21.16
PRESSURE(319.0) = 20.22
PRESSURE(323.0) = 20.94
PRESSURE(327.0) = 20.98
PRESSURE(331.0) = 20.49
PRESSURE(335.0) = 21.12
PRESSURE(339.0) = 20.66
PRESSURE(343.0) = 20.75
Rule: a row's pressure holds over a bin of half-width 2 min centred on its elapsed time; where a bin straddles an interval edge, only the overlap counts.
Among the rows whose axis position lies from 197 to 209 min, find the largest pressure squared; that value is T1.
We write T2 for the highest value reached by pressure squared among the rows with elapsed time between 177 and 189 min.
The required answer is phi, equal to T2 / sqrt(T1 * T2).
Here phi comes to 1.00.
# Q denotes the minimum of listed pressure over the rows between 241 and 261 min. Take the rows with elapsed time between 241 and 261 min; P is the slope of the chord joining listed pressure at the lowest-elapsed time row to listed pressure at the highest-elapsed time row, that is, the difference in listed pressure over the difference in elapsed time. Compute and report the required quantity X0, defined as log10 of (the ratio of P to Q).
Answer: -4.2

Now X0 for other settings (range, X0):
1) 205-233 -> -2.8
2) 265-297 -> -2.1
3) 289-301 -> -3.0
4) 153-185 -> -2.4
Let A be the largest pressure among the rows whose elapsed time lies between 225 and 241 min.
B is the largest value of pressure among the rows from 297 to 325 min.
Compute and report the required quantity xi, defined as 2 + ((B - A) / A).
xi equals 2.18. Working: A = 19.53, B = 23.04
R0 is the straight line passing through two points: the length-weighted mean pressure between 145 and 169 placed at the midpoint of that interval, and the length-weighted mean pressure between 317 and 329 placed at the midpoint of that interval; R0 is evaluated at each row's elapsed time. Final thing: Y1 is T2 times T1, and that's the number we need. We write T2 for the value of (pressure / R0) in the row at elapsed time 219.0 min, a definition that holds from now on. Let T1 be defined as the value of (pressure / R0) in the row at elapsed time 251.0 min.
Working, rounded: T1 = 1.012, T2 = 1.02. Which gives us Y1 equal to 1.03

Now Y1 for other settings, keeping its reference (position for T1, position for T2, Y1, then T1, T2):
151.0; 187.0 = 0.98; 0.943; 1.04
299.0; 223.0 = 1.16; 1.126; 1.03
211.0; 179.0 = 1.03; 1.020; 1.01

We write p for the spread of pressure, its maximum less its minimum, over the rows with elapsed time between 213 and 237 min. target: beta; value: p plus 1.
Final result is 1.53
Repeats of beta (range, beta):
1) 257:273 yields 2.35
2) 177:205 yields 1.98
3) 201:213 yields 1.77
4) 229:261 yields 1.84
